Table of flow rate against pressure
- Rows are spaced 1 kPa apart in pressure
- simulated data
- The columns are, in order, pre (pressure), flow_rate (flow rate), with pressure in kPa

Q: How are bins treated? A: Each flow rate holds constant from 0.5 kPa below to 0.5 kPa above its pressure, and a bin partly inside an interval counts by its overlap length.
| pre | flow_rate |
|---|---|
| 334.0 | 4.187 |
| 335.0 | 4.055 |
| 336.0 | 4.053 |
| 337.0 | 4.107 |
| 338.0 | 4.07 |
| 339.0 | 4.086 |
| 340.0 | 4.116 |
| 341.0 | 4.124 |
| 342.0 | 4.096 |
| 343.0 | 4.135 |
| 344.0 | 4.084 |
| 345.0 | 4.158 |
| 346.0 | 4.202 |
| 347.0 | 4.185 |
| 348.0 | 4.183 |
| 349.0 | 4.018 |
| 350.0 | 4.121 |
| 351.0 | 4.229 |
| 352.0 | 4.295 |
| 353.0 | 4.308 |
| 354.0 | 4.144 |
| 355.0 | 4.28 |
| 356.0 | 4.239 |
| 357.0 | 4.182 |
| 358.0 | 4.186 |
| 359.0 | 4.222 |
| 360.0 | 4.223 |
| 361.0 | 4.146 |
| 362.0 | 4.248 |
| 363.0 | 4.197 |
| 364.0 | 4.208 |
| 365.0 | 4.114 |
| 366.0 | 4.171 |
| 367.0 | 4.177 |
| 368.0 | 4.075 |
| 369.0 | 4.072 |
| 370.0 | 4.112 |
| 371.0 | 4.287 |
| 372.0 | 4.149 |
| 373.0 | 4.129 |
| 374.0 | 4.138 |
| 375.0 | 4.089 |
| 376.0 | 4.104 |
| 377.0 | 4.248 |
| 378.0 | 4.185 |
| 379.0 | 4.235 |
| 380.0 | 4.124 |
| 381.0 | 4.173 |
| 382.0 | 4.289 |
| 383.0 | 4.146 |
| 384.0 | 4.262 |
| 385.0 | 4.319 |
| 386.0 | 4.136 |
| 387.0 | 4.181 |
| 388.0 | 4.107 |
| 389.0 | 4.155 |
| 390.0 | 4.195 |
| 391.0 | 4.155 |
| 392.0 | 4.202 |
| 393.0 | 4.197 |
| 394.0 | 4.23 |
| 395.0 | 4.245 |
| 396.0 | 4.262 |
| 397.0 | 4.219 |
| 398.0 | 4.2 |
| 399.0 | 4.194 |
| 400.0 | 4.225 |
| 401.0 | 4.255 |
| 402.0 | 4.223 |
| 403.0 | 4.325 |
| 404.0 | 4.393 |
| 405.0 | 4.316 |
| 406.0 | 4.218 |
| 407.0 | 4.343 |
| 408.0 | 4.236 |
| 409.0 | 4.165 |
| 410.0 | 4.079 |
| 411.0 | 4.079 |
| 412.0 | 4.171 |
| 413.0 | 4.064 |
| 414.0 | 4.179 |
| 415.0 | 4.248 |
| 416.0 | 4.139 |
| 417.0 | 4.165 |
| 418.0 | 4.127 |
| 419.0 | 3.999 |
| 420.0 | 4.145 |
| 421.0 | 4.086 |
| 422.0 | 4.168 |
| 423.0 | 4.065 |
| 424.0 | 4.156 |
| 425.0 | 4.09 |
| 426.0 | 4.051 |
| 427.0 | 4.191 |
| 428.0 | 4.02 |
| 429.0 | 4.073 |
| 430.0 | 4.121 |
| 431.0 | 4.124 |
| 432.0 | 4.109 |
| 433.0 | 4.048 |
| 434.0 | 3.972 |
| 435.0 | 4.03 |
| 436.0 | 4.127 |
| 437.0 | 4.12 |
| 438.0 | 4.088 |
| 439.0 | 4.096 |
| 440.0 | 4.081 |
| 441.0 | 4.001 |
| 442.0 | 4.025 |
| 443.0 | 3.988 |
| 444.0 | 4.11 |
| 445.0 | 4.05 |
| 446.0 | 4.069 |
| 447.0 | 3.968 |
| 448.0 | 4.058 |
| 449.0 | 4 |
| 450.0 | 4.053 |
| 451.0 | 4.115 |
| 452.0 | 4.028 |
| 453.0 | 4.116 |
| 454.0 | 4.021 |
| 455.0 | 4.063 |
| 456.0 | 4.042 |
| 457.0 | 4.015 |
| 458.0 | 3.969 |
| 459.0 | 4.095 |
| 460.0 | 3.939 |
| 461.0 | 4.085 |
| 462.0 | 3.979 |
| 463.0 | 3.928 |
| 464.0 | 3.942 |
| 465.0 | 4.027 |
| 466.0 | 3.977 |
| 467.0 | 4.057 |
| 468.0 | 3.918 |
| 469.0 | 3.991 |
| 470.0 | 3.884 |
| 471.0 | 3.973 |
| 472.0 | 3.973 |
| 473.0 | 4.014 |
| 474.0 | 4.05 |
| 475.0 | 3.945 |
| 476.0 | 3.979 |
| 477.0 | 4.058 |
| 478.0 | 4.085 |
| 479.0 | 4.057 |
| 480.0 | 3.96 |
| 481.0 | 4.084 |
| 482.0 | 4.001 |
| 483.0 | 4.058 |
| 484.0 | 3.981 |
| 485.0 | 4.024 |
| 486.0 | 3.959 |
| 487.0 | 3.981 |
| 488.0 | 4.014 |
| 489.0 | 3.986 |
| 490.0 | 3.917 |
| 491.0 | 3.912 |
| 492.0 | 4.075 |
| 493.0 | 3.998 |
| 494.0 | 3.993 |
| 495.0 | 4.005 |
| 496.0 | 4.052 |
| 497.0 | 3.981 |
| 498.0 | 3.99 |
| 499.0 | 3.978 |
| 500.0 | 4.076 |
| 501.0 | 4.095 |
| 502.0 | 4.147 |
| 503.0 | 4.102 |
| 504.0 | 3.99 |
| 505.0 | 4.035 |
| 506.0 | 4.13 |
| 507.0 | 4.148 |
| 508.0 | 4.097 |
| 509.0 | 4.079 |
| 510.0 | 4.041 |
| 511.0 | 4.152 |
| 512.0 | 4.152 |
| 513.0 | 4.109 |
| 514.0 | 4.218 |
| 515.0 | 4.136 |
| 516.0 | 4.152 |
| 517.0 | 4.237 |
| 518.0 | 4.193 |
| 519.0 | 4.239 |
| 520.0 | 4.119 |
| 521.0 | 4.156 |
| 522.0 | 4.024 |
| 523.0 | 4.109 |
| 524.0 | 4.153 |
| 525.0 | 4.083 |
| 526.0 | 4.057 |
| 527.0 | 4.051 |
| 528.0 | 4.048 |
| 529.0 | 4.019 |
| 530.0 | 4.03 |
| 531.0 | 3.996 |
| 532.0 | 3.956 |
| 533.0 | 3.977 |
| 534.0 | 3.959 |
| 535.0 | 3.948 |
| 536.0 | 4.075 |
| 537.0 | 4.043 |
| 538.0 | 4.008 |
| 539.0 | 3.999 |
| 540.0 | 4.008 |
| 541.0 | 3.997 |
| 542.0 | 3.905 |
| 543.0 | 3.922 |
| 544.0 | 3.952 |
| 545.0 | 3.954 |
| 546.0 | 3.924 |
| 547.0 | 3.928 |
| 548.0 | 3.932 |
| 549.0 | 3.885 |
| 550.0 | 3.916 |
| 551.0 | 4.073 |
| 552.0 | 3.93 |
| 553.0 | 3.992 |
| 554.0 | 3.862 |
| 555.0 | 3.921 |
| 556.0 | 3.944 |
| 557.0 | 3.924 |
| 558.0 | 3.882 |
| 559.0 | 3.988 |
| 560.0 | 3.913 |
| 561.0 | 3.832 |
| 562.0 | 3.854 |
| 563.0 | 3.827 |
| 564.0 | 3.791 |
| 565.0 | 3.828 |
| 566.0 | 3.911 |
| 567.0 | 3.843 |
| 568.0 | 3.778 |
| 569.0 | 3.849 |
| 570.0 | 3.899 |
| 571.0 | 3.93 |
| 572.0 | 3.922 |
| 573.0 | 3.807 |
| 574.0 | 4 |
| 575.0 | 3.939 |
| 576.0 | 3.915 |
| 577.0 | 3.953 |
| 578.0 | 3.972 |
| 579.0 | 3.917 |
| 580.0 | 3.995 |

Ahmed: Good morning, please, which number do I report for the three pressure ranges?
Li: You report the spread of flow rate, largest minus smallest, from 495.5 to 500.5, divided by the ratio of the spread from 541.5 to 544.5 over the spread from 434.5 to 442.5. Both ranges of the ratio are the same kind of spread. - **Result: 0.26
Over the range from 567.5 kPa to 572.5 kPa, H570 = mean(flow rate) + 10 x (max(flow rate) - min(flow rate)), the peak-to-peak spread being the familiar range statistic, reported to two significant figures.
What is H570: 5.4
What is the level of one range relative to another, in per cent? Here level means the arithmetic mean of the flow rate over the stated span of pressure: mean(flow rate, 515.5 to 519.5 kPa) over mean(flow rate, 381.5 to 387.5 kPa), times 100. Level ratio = 100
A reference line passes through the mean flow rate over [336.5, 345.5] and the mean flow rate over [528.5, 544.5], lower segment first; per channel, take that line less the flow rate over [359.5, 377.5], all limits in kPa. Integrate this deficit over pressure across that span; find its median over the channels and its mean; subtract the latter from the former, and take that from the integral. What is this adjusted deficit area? -1.3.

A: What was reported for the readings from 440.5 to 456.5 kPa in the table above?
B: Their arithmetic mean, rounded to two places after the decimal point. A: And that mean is 4.04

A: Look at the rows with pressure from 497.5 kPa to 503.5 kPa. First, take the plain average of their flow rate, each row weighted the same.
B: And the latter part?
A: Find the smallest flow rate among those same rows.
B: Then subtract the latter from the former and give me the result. 0.087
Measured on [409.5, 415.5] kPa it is 0.073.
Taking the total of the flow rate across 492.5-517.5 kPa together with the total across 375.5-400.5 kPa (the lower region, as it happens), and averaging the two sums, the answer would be 104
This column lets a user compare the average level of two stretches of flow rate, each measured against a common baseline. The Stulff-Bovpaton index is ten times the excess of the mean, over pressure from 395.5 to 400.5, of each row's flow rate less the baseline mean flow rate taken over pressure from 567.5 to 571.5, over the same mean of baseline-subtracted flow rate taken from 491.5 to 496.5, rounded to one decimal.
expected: 2.0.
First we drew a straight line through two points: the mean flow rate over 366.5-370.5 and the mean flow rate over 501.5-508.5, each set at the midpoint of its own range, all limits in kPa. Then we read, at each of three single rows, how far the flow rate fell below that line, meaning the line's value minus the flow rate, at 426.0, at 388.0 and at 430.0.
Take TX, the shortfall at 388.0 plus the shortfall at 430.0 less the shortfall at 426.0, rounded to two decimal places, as -0.07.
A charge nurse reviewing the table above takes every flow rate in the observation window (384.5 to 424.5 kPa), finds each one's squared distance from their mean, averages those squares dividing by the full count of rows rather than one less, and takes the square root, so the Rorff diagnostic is 0.082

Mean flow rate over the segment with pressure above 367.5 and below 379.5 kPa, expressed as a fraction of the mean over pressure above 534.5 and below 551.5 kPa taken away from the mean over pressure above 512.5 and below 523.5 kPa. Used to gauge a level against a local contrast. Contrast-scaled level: 22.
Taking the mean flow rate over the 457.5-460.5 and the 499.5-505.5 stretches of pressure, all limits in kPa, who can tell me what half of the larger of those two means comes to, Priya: 2.04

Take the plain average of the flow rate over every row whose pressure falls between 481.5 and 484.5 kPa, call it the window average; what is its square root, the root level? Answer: 2.003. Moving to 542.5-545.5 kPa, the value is 1.986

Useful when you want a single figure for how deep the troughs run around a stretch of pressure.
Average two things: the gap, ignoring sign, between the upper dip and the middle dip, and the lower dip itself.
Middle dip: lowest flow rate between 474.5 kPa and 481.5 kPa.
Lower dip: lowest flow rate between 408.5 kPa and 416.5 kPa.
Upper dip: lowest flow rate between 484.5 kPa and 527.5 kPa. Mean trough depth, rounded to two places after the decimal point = 2.05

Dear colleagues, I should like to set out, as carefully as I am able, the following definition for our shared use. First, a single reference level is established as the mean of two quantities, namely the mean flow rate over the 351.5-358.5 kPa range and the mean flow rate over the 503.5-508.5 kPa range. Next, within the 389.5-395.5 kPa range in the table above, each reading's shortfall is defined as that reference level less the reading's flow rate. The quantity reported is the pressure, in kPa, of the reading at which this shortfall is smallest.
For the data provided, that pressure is 395.0 kPa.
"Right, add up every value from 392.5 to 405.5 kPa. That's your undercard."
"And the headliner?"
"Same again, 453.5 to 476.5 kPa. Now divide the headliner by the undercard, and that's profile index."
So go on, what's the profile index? 1.7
